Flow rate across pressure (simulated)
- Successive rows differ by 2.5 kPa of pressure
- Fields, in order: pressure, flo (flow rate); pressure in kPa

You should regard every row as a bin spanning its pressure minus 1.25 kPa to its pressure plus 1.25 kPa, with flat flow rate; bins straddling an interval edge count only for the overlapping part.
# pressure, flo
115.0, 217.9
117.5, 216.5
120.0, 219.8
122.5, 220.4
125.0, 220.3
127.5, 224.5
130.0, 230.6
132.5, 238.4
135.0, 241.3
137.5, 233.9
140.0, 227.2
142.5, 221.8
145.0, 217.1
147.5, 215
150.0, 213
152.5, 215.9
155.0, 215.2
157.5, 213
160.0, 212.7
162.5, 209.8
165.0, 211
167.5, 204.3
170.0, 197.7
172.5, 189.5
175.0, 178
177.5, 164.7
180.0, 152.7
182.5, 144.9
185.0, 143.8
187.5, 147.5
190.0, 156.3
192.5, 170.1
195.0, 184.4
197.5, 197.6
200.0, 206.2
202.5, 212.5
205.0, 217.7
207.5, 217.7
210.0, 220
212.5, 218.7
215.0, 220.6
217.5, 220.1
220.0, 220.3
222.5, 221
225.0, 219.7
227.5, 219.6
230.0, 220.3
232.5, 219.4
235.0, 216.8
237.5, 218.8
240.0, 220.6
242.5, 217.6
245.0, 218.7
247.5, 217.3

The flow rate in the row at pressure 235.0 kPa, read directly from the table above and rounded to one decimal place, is 216.8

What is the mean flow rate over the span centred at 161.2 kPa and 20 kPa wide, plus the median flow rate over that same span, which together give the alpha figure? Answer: 422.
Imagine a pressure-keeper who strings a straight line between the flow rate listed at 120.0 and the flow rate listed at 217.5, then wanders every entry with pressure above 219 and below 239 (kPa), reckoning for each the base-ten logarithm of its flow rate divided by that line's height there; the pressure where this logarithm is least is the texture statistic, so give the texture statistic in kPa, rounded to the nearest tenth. 235.0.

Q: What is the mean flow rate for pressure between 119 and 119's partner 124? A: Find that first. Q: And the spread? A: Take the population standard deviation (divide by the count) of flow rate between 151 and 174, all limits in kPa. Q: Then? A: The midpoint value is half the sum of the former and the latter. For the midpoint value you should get 114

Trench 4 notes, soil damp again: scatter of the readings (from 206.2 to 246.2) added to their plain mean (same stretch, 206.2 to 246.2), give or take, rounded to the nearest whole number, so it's 221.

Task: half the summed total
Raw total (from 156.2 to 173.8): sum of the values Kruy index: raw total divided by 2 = 719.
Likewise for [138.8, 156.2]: 763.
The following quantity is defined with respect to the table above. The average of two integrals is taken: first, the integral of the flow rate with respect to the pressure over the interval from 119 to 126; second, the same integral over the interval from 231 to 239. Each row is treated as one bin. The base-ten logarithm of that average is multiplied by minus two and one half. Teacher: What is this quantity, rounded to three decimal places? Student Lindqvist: -8.040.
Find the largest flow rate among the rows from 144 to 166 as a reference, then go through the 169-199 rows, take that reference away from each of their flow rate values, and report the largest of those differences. -19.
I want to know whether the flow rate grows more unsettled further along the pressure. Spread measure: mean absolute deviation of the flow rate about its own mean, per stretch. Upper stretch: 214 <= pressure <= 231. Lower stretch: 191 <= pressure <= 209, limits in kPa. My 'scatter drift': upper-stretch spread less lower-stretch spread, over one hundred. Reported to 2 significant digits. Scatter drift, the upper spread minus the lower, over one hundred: -0.14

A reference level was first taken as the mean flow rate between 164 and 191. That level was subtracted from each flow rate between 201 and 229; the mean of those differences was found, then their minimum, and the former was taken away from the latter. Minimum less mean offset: -6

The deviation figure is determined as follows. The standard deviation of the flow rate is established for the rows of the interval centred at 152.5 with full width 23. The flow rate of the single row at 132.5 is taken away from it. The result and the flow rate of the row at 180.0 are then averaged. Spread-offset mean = -41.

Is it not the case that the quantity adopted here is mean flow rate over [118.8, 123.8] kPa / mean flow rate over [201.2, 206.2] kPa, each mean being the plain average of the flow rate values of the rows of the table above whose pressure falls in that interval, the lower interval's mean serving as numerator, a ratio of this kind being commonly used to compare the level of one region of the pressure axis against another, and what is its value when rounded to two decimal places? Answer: 1.02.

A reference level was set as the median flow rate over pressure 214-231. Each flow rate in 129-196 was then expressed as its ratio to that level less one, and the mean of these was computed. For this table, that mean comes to -0.10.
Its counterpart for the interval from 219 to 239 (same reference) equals 0.00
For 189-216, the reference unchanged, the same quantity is -0.08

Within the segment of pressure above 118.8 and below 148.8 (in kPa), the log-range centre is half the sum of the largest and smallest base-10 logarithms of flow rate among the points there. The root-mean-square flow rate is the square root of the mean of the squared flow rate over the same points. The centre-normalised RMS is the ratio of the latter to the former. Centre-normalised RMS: 96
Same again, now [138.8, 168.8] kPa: 92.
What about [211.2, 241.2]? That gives 94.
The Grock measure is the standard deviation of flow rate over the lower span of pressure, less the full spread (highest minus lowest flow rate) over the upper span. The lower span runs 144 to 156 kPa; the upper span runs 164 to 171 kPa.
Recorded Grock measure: -12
